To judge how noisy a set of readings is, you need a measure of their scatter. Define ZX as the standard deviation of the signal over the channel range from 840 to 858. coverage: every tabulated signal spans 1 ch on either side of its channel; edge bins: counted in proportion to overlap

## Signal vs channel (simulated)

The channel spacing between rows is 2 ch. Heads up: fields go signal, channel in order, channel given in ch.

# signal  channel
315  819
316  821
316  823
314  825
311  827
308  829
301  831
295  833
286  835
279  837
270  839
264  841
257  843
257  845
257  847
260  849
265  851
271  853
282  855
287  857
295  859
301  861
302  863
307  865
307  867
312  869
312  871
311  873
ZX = 11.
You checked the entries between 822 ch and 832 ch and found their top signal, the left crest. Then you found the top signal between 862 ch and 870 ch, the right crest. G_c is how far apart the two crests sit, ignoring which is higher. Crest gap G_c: 4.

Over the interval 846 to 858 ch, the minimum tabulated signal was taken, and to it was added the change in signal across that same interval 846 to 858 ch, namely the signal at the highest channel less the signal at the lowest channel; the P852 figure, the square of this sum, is 82369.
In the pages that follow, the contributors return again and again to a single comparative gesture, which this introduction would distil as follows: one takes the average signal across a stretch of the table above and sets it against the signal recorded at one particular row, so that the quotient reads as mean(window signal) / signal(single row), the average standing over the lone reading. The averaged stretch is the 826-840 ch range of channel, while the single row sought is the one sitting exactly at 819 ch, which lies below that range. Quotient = 0.93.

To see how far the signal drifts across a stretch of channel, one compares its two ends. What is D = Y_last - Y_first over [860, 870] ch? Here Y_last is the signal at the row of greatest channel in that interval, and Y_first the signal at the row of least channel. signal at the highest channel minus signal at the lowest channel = 11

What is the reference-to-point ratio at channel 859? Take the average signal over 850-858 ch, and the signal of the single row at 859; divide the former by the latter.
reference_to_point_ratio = 0.94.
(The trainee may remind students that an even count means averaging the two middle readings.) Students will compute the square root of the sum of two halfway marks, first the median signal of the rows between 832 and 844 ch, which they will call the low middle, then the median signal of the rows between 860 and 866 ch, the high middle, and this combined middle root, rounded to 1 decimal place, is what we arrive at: 24.0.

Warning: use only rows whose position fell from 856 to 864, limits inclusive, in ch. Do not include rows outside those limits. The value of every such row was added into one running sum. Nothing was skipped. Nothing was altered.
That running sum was 1185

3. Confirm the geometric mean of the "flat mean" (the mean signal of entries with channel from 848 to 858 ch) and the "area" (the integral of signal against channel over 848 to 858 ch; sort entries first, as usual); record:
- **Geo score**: 863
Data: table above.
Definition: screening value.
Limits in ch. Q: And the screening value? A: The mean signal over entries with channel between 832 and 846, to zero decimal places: 273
